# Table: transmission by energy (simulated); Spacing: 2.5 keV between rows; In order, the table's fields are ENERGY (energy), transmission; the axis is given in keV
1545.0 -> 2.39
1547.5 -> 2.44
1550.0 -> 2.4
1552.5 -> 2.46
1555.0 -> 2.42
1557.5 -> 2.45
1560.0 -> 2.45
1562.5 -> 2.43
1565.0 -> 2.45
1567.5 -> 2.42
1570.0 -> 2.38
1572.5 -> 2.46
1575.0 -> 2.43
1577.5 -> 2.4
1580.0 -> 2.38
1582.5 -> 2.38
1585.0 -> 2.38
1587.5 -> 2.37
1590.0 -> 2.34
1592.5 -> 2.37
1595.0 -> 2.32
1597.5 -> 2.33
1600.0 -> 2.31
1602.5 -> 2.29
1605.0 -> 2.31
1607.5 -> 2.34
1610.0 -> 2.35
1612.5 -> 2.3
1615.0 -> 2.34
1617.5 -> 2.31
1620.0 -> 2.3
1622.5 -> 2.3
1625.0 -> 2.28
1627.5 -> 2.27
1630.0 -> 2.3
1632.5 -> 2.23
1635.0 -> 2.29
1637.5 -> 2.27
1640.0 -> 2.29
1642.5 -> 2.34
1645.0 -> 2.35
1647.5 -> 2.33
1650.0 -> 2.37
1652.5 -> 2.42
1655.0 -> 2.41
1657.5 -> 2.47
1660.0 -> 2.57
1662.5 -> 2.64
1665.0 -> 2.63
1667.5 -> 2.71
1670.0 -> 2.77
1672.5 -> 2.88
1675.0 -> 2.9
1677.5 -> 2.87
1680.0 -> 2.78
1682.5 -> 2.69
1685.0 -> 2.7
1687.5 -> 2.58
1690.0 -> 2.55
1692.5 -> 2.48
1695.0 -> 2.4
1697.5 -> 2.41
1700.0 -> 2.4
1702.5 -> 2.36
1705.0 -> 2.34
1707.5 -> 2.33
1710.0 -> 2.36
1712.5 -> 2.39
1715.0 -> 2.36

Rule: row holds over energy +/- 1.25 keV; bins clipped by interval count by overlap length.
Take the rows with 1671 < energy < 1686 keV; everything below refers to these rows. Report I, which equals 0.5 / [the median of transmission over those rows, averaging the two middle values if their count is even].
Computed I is 0.177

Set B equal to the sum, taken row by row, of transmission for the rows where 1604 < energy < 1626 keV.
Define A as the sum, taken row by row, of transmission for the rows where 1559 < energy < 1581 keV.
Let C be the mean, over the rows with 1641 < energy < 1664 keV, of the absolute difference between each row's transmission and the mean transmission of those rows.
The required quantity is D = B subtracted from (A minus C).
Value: 0.9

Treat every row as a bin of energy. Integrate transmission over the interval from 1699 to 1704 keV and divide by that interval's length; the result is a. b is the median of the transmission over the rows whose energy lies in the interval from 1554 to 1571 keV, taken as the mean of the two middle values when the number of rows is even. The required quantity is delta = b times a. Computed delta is 5.8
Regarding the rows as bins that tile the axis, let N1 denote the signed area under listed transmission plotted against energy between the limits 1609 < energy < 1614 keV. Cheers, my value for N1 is 11.6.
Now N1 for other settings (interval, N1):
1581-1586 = 11.9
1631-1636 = 11.3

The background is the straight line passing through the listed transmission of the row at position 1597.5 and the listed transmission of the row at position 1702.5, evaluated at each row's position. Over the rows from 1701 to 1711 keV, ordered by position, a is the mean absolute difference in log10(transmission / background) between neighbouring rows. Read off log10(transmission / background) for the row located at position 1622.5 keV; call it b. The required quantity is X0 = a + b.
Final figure -0.003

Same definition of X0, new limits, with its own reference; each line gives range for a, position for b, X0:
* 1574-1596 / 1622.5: -0.003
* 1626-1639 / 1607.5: 0.010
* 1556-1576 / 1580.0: 0.016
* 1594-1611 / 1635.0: -0.006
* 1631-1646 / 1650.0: 0.011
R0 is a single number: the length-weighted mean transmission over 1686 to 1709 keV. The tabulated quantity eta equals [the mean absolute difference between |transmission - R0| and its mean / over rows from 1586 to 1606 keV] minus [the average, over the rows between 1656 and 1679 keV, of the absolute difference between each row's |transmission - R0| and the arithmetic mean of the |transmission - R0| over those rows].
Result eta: -0.10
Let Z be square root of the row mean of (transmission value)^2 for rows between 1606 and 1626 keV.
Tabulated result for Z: 2.32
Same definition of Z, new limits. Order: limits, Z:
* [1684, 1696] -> 2.54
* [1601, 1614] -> 2.32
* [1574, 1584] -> 2.40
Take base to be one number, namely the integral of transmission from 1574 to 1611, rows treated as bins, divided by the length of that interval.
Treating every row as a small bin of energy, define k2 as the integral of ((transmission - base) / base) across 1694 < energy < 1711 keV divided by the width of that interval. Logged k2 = 0.008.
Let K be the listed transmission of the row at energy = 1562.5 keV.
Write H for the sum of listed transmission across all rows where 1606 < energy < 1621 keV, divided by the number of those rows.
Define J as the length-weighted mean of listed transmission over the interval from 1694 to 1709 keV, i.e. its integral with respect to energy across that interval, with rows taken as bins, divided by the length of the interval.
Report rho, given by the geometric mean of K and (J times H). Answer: 3.66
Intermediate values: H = 2.32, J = 2.37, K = 2.43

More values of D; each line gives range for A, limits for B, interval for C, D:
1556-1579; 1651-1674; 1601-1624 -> -1.6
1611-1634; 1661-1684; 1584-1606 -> -4.3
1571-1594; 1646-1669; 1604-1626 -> -1.1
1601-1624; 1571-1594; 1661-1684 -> -0.8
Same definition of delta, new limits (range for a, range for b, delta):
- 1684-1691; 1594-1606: 6.0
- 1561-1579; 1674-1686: 6.7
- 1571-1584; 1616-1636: 5.5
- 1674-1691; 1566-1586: 6.5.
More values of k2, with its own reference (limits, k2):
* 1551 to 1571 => 0.034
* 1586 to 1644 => -0.018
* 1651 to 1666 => 0.071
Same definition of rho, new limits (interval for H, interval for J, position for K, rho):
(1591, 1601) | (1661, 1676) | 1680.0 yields 4.22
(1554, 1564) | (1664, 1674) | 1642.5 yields 3.96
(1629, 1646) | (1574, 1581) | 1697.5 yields 3.65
